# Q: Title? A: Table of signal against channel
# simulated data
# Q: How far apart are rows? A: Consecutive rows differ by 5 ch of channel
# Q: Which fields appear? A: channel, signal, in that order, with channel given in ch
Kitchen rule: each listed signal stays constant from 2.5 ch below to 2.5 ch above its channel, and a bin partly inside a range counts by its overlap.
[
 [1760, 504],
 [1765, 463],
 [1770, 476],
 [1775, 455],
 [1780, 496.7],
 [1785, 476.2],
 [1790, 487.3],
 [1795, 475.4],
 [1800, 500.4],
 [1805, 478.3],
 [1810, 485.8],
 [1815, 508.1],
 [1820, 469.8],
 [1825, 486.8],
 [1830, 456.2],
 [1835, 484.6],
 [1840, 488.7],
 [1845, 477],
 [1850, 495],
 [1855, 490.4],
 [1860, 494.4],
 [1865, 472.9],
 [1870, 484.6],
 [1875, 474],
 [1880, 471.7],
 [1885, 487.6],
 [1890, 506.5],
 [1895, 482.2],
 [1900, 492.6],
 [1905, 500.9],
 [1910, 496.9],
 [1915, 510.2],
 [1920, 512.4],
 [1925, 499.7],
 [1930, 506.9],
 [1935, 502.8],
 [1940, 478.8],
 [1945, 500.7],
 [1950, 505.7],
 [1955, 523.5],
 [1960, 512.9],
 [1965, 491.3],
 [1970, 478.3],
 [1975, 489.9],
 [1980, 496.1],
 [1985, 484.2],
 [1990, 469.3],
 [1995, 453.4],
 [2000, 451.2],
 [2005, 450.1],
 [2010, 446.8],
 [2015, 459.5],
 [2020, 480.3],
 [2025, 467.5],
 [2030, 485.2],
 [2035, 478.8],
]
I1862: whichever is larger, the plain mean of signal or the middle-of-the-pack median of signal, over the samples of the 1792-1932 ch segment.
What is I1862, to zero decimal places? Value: 489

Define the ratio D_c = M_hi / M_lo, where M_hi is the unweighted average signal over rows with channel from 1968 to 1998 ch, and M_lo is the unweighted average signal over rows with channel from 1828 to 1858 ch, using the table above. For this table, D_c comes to 0.99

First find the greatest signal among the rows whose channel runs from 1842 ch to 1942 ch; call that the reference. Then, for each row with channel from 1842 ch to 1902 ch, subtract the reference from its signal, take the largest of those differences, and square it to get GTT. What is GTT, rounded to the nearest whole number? 35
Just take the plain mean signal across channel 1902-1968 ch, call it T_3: 503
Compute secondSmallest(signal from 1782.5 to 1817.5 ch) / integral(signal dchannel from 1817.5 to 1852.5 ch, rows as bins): 0.0284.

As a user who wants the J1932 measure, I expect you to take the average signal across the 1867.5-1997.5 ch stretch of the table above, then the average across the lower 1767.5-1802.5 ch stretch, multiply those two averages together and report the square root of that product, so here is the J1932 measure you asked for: 487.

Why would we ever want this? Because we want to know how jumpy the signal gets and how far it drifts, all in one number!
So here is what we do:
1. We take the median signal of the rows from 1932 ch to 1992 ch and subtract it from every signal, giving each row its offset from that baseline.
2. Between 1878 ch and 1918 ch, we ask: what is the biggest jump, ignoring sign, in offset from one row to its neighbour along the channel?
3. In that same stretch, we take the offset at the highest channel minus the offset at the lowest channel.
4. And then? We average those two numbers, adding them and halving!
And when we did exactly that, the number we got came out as 31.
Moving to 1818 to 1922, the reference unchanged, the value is 37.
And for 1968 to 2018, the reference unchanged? -1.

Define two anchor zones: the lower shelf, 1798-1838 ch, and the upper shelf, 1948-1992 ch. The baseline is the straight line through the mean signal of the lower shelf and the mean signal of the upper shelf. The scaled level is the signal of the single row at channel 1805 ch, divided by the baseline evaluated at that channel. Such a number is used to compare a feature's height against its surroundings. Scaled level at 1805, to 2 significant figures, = 0.99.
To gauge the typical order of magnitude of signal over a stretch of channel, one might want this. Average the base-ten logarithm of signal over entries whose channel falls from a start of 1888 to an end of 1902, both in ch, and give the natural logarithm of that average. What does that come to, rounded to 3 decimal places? 0.991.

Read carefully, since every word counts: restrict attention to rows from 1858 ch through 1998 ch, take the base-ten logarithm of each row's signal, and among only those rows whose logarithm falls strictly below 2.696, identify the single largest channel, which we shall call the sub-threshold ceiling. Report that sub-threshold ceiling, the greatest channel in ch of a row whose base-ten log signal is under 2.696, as 1995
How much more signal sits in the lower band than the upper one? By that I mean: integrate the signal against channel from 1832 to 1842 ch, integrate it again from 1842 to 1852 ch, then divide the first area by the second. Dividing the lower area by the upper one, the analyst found 1.00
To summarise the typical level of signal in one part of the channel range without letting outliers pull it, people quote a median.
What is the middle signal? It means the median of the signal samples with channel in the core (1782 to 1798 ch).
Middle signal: 476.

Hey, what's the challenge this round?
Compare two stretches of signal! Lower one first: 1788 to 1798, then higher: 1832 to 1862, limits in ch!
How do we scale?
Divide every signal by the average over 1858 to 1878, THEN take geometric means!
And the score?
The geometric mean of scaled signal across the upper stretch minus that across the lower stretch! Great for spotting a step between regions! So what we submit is 0.01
